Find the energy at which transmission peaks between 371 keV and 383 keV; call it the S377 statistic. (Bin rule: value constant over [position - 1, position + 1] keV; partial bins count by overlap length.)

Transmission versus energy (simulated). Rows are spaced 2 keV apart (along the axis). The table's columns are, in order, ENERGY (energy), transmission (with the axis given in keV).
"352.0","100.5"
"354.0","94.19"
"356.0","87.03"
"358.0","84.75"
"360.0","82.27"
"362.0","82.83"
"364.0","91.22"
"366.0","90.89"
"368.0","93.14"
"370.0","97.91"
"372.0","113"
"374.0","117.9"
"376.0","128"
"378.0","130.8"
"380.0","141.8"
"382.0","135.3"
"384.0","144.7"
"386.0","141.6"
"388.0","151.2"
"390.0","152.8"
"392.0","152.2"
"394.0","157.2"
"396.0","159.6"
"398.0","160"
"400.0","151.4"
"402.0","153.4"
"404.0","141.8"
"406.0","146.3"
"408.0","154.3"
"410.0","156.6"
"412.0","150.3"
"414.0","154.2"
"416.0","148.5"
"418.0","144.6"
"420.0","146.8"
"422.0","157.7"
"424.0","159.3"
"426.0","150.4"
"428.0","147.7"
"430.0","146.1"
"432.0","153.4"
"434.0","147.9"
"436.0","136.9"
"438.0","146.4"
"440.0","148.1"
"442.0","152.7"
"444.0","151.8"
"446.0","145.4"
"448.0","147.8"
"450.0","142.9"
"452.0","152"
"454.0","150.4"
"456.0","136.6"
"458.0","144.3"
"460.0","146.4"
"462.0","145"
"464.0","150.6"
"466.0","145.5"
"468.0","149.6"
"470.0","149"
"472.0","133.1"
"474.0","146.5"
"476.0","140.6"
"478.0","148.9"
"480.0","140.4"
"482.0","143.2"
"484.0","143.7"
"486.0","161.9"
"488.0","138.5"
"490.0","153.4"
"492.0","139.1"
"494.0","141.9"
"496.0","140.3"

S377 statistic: 380.0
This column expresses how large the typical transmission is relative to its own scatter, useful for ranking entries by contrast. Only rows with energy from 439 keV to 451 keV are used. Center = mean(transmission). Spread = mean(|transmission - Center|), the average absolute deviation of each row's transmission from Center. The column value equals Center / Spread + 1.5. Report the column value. 55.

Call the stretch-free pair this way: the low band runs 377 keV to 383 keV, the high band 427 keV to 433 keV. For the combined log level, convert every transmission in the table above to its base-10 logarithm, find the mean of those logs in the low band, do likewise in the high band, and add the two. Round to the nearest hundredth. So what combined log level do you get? 4.31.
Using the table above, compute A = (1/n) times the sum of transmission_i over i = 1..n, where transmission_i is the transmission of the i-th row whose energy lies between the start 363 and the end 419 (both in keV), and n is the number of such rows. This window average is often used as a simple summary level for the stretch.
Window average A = 138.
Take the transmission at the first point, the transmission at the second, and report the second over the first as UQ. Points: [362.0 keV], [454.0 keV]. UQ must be 1.82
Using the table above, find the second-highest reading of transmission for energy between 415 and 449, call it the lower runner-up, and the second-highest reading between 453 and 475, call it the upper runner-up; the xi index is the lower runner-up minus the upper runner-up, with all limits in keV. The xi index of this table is 7.3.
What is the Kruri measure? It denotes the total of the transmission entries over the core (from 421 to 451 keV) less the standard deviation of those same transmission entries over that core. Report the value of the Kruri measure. 2229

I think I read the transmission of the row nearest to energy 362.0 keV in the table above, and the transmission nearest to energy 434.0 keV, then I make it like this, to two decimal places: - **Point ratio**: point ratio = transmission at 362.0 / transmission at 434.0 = 0.56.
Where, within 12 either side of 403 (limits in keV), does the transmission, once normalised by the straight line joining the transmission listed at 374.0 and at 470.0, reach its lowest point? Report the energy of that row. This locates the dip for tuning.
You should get 404.0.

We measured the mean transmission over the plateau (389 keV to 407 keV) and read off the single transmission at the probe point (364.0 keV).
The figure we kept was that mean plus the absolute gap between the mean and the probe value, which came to 214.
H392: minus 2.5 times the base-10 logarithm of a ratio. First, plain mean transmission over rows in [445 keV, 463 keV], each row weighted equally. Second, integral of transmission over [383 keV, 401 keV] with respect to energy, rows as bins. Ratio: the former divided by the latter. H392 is 3.19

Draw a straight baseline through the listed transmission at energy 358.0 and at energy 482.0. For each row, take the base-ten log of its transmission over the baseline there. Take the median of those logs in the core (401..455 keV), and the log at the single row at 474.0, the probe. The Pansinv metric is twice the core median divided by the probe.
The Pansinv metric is 10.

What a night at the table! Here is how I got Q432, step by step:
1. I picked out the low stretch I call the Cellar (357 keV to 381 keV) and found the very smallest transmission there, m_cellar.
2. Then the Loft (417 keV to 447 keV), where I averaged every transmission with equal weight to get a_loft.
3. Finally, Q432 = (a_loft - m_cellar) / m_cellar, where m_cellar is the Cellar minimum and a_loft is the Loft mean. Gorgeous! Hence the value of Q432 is 0.81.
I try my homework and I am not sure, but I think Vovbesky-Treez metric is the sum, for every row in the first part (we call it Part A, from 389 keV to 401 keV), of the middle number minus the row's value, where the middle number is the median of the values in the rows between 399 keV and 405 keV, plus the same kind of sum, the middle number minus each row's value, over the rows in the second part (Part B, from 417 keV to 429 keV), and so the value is -23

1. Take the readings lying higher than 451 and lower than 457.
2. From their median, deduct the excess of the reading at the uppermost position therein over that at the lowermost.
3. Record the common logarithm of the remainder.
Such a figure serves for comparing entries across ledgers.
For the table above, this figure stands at 2.22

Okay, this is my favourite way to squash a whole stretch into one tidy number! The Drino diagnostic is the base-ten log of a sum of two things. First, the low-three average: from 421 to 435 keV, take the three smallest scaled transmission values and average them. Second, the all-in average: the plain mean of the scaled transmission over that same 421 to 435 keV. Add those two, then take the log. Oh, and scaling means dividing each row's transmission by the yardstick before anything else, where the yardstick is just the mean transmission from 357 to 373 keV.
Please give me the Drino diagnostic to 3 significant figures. 0.512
